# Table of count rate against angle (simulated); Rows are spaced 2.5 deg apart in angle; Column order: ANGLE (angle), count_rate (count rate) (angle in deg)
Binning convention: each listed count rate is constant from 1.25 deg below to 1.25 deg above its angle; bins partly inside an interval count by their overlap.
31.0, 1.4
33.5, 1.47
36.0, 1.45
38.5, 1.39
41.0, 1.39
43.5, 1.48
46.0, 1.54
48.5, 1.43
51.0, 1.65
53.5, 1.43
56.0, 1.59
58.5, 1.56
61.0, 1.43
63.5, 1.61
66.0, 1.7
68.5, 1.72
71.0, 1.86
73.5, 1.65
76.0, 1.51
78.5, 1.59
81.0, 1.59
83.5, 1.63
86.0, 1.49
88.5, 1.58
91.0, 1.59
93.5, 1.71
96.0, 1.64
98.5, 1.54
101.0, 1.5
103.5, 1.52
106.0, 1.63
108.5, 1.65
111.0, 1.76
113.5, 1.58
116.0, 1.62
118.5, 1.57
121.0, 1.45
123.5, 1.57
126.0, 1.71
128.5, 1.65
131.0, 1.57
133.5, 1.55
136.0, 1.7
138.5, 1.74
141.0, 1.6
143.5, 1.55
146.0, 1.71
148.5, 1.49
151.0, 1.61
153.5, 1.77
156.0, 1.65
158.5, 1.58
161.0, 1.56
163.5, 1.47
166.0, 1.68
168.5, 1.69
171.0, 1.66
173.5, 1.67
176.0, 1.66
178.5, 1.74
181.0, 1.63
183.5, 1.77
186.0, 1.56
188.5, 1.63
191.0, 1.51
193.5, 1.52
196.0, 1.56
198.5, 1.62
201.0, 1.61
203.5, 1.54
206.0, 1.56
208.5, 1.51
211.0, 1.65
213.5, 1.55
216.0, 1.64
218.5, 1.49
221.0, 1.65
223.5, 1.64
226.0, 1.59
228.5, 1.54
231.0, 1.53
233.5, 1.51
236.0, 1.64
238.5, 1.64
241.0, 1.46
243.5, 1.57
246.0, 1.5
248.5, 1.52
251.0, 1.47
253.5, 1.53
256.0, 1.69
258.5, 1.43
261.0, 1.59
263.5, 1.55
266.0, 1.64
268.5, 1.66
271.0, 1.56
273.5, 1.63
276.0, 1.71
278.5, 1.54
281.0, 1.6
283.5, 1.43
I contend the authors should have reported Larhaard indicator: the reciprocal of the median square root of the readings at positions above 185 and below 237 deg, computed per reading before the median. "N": 0.801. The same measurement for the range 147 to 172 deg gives 0.783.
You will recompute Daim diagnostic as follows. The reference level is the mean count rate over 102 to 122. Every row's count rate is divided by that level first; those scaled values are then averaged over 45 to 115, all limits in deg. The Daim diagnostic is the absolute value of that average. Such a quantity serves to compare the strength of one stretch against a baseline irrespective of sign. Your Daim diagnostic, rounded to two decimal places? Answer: 1.00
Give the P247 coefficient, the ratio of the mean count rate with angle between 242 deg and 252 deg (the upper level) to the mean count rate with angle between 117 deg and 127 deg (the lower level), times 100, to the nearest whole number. 96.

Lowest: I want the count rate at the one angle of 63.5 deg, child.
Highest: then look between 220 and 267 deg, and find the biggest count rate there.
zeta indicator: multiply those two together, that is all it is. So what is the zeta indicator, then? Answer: 2.72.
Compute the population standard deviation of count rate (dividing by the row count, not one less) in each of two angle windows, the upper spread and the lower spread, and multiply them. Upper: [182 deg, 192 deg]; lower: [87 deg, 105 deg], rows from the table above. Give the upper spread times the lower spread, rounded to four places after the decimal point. 0.0066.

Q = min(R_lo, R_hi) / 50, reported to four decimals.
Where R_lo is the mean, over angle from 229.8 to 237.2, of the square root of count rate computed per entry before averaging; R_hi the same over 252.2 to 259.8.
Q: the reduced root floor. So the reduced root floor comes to 0.0249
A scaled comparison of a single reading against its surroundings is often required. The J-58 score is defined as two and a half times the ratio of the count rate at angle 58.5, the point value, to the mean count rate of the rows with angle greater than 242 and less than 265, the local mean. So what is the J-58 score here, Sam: 2.53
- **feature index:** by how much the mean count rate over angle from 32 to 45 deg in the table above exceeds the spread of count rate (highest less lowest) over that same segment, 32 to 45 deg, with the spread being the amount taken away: 1.35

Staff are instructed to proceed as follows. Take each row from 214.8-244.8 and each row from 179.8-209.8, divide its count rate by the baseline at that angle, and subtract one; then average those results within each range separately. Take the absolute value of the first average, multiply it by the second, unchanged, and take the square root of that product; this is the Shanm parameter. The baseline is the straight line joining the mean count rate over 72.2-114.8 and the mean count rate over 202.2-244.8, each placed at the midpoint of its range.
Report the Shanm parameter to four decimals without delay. 0.0040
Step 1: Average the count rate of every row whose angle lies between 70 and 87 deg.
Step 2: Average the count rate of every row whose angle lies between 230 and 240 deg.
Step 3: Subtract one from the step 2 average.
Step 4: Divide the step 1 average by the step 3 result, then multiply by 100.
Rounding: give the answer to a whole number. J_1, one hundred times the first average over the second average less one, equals 279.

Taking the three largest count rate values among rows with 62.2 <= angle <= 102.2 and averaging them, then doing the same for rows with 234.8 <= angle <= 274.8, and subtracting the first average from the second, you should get -0.10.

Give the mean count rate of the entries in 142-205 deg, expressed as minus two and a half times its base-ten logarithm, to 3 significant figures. -0.522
